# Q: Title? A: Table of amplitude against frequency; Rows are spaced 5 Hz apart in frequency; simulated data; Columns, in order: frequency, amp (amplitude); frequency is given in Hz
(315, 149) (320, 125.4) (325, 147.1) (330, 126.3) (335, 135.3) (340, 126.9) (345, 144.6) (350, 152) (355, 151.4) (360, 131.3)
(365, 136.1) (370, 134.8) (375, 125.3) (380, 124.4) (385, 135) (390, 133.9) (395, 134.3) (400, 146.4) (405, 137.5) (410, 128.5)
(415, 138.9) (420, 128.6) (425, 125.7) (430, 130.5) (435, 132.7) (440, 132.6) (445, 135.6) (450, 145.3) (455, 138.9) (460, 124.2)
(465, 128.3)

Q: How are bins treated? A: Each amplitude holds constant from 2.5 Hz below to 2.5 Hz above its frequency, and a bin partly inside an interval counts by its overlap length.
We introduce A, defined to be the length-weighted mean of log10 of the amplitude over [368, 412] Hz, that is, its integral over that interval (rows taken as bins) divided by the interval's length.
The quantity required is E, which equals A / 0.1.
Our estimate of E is 21.2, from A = 2.12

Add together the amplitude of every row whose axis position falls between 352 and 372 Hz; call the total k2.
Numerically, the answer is 554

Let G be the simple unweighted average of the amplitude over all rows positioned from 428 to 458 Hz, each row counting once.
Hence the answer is 135.9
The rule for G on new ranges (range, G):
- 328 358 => 139.4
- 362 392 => 131.6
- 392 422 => 135.7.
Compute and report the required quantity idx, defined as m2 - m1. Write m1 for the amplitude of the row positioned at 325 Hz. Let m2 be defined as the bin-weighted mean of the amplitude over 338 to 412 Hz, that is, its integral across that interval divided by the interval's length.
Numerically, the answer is -11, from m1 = 147.1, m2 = 136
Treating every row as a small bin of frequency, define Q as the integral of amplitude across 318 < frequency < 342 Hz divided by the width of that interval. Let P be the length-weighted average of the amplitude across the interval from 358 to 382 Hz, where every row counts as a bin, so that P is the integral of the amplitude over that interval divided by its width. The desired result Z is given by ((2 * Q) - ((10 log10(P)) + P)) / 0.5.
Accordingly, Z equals 227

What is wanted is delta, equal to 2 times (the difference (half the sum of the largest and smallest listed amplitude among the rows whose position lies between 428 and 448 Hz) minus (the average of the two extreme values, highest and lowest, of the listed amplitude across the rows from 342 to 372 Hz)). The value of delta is -17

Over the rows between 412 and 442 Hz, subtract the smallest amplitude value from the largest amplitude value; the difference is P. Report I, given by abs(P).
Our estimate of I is 13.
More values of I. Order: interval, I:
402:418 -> 10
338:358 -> 25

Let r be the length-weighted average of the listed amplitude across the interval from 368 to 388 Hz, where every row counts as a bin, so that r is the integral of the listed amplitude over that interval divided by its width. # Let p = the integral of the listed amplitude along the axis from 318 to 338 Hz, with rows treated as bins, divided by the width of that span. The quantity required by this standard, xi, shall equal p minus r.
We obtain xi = 4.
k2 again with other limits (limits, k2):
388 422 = 948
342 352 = 297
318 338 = 534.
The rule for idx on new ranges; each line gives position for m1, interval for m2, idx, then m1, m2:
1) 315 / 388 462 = -15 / 149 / 134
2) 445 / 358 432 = -3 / 135.6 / 133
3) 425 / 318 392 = 10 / 125.7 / 135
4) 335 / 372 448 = -3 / 135.3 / 133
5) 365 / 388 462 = -2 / 136.1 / 134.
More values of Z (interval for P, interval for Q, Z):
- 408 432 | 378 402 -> 236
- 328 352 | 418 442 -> 203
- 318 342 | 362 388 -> 217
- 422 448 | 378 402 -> 233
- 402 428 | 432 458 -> 240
